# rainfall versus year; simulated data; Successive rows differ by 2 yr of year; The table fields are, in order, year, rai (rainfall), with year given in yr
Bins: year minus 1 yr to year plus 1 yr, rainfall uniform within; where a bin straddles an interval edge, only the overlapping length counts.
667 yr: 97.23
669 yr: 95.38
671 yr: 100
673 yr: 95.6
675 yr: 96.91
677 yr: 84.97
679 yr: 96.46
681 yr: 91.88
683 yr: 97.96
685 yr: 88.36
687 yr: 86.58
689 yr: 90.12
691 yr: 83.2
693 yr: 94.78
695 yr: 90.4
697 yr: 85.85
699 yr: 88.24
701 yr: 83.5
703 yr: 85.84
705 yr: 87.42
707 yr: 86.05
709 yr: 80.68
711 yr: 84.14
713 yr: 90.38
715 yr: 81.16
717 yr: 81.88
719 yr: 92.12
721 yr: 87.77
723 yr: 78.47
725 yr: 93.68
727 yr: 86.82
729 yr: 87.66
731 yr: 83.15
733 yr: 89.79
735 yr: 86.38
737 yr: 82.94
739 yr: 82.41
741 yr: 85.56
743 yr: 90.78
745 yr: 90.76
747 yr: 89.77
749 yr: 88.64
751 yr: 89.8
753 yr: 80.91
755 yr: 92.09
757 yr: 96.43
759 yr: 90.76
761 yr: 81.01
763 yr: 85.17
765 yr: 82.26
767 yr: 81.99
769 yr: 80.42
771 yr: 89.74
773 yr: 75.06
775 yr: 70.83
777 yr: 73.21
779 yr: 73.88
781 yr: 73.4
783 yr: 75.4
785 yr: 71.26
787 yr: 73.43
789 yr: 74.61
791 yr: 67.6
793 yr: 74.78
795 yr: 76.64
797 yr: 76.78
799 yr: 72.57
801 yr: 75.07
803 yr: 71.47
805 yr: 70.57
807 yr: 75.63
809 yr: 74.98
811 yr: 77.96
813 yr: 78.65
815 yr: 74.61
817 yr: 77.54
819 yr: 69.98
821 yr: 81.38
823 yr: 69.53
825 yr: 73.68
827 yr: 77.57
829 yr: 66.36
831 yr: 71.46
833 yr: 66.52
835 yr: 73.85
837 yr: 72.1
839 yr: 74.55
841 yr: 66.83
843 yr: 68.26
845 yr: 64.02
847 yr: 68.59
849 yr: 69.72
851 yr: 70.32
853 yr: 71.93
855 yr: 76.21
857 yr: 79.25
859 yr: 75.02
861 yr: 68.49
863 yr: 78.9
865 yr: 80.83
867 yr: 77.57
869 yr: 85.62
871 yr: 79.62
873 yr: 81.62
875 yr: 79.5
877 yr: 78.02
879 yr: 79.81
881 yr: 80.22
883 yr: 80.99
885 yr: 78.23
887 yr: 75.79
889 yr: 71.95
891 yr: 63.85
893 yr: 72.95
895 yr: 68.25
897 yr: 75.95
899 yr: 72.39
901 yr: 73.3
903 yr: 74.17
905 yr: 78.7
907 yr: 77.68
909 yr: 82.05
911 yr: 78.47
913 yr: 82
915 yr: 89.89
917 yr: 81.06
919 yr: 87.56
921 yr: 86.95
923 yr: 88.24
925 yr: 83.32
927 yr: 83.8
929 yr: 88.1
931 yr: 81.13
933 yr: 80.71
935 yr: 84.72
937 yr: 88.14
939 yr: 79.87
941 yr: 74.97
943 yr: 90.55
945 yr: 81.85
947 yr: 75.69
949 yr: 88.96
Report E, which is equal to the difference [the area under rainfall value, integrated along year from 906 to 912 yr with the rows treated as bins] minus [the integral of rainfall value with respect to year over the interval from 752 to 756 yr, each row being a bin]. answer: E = 130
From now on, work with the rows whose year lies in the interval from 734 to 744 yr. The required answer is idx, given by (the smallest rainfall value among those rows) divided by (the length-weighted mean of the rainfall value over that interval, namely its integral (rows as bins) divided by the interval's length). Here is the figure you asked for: 0.963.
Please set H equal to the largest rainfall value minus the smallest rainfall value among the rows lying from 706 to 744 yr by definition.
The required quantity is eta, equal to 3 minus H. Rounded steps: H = 15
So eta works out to -12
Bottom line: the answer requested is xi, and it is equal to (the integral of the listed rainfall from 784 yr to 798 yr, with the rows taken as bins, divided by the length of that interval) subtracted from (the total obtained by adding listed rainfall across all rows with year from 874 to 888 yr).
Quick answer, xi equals 479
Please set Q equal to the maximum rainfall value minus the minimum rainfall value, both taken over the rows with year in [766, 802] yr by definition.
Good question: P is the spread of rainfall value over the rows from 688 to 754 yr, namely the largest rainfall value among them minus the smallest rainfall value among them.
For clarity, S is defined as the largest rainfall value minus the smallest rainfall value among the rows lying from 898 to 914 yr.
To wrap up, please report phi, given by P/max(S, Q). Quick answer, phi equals 0.74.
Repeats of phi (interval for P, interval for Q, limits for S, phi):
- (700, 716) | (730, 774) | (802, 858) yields 0.45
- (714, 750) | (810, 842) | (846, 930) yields 0.58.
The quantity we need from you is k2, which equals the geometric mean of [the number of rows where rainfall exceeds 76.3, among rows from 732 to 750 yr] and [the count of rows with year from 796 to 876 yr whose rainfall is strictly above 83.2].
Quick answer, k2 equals 3.0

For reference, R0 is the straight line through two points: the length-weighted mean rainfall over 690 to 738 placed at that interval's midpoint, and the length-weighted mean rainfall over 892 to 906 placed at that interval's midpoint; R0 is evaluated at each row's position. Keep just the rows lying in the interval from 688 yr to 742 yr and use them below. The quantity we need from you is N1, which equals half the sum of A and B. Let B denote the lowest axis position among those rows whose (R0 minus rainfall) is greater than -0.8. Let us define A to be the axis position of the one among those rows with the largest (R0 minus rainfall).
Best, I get 707 yr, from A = 723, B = 691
